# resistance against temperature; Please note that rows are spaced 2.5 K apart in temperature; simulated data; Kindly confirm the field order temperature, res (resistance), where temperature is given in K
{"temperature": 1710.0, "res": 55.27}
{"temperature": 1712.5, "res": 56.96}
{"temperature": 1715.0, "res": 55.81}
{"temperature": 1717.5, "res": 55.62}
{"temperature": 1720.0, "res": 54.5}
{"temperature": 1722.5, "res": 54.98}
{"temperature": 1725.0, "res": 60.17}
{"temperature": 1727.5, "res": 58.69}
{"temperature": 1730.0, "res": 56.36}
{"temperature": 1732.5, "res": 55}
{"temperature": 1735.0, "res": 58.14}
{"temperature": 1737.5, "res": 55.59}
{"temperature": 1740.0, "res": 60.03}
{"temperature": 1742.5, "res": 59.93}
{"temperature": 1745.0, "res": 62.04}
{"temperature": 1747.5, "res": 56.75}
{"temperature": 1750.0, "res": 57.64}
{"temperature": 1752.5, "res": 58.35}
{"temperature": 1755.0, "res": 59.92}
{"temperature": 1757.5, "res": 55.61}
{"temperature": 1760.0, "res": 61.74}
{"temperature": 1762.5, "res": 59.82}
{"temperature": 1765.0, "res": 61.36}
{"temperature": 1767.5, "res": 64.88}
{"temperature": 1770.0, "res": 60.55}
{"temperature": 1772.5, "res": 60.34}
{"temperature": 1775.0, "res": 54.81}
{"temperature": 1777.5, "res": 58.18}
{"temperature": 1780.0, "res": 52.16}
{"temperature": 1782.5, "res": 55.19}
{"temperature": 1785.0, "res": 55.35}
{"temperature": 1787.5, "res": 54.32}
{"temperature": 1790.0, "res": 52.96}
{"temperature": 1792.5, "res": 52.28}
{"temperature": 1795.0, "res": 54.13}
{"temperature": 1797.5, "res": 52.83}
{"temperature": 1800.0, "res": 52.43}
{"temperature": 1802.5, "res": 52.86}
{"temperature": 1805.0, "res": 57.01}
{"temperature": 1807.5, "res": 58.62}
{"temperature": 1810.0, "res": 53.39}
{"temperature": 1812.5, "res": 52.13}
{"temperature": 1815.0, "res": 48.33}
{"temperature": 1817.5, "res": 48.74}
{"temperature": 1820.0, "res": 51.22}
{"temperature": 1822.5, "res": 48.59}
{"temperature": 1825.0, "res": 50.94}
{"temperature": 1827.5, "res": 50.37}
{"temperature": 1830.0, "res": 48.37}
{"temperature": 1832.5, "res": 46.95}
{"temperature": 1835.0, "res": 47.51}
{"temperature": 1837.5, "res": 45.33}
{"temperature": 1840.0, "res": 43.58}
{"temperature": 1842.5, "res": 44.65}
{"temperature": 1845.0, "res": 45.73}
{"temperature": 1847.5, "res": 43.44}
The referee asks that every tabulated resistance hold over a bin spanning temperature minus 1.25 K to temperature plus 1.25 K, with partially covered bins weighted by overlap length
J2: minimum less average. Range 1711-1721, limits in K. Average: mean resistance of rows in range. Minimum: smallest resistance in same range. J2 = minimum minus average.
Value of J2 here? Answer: -1.2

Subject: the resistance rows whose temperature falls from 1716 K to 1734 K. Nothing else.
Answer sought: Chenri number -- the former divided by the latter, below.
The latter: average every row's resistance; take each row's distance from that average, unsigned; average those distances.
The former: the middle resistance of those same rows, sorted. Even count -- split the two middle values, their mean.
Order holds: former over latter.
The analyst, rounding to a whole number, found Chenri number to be 33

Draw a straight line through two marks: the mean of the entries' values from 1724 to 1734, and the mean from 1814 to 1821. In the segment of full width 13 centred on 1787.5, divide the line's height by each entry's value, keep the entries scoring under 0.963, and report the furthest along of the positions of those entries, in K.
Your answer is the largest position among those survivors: 1787.5 K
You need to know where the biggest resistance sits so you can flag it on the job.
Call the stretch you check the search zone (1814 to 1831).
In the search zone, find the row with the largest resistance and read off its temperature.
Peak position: 1820.0 K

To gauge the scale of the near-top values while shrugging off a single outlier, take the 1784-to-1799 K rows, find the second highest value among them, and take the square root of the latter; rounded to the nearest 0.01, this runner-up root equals 7.37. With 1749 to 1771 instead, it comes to 7.86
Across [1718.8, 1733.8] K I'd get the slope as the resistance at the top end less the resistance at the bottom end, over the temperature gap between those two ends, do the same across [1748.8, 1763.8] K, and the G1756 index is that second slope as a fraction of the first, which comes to 4.4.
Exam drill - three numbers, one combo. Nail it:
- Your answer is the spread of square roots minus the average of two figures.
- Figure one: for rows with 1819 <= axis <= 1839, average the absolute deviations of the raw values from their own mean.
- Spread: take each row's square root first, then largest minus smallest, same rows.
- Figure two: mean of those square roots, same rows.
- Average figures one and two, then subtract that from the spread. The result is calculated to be -3.9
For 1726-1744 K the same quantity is -4.3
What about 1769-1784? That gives -4.6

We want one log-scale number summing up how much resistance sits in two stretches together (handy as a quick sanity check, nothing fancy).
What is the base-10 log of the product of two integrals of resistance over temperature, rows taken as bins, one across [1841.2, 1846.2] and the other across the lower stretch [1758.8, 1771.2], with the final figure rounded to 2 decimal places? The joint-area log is 5.24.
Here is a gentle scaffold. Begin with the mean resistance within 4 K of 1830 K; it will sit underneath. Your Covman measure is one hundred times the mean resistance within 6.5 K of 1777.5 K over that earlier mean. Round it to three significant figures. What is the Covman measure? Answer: 116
